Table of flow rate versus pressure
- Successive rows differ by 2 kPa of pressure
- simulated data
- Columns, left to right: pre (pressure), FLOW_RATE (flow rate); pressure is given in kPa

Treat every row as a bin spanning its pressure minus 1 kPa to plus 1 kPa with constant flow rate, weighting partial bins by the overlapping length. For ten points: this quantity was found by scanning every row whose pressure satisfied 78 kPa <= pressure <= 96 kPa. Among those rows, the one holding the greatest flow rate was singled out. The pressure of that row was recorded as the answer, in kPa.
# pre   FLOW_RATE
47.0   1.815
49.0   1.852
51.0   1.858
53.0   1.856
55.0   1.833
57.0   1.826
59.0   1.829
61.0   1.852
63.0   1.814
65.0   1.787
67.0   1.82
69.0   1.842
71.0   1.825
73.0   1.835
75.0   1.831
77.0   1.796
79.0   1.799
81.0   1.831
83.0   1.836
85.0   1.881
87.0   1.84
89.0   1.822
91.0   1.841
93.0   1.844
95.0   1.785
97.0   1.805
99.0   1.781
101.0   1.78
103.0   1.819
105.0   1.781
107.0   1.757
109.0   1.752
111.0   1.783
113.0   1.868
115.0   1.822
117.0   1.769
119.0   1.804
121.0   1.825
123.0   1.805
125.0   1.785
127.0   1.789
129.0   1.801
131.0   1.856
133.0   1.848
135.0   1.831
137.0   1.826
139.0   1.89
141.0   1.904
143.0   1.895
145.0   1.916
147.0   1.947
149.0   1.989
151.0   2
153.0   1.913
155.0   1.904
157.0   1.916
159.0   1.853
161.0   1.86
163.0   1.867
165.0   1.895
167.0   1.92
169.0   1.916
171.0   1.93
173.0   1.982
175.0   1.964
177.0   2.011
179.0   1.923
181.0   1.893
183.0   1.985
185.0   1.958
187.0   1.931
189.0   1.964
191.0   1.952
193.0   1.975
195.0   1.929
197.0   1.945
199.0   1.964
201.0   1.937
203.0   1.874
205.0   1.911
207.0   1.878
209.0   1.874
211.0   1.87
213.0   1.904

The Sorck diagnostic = 85.0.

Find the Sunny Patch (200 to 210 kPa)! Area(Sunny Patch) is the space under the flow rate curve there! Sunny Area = 18.9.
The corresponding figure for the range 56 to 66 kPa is 18.2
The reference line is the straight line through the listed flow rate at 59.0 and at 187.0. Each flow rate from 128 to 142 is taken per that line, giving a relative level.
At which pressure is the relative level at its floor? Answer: 129.0 kPa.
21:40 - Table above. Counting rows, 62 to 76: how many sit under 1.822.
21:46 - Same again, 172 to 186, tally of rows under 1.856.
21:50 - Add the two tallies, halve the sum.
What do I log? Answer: 1.5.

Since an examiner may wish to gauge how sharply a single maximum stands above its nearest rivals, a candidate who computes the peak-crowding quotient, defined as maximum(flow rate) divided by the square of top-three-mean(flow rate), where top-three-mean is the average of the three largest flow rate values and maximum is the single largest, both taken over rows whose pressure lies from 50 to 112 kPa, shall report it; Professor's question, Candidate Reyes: 0.54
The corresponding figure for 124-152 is 0.51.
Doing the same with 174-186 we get 0.51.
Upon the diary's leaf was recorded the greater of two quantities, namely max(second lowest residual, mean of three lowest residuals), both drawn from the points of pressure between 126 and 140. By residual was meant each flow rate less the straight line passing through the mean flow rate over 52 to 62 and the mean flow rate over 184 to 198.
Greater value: -0.10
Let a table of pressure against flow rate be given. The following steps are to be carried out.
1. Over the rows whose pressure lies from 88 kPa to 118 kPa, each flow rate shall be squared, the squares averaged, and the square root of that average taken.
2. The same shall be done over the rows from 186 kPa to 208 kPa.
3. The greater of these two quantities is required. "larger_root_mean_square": 1.93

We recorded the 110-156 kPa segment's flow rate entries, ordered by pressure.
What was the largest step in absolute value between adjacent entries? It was 0.087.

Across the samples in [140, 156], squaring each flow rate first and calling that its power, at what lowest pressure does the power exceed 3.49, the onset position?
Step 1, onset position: 141.0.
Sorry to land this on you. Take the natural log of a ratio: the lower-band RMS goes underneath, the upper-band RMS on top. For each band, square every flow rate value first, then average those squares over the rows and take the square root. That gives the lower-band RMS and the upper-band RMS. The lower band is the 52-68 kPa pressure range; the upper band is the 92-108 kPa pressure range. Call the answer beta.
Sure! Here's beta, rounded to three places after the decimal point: -0.018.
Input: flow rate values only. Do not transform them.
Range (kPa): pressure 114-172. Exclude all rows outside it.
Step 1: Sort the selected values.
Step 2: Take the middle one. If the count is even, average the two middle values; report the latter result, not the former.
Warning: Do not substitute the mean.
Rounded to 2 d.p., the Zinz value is 1.87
